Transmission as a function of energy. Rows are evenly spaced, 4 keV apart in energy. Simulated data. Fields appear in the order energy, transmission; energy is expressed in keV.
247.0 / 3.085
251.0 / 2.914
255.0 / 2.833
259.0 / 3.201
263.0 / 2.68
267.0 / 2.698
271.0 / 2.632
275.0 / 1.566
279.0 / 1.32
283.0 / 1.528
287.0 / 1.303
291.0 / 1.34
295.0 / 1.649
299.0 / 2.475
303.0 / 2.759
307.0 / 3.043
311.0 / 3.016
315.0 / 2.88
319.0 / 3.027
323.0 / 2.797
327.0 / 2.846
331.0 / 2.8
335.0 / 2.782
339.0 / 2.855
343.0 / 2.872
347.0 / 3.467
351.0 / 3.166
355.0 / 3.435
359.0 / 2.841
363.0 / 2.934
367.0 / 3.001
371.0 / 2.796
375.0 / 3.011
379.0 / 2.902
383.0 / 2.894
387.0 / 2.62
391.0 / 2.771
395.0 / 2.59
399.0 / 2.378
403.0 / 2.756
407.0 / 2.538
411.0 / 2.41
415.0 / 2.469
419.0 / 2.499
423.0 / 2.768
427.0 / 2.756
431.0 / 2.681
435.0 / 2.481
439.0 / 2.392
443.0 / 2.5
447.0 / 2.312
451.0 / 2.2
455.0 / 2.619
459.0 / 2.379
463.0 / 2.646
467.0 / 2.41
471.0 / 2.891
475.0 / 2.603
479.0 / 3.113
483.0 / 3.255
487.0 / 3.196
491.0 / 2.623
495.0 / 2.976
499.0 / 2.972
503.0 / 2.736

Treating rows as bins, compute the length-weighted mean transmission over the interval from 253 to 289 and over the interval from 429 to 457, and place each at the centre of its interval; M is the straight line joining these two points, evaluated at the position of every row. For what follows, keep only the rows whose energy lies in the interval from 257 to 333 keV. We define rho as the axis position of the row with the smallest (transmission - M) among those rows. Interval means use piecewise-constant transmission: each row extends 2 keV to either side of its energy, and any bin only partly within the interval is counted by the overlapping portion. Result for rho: 287.0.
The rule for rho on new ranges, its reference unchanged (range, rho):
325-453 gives 451.0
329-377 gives 371.0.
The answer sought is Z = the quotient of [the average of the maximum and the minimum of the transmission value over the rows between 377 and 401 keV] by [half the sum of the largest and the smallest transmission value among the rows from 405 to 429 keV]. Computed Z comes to 1.02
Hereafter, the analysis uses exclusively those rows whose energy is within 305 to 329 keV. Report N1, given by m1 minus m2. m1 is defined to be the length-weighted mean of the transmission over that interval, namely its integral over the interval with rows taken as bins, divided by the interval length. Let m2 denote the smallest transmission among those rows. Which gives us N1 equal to 0.14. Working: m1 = 2.9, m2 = 2.797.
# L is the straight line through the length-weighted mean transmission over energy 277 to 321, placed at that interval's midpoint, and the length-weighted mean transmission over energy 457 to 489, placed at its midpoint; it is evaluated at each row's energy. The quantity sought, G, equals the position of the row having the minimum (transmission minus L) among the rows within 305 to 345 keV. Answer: 335.0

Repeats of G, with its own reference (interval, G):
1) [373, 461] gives 451.0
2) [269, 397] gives 287.0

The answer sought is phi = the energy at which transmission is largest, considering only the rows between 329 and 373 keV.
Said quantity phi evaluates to 347.0 keV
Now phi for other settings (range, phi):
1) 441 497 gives 483.0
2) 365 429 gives 375.0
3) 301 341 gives 307.0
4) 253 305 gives 259.0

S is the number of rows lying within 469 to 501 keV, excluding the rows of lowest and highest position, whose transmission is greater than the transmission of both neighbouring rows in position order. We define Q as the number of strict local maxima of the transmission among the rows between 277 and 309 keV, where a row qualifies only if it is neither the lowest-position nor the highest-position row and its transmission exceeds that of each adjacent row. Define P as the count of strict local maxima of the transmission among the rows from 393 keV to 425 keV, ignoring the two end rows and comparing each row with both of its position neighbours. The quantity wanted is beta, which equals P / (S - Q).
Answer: 1.0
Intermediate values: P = 1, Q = 1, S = 2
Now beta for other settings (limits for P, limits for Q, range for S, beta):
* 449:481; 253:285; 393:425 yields -3.0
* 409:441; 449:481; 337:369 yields -1.0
